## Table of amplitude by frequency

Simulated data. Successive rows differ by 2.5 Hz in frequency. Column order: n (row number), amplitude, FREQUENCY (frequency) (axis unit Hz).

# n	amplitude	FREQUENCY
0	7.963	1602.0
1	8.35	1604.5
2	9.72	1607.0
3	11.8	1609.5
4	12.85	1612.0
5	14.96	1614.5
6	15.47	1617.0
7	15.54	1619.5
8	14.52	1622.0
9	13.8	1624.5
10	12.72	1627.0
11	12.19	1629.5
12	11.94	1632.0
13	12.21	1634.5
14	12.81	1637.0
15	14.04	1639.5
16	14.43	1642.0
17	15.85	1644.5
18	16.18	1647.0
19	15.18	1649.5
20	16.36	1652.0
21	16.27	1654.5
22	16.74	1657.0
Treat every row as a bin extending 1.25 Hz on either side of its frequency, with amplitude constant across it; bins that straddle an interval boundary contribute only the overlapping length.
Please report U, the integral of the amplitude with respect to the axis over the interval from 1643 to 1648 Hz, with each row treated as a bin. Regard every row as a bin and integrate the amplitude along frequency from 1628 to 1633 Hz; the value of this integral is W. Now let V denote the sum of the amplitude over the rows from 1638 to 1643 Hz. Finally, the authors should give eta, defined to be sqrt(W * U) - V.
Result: 41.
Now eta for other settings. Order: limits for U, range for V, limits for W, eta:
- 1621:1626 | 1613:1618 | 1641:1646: 43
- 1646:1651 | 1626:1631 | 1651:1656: 55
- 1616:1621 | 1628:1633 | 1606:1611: 41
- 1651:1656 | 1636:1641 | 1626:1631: 44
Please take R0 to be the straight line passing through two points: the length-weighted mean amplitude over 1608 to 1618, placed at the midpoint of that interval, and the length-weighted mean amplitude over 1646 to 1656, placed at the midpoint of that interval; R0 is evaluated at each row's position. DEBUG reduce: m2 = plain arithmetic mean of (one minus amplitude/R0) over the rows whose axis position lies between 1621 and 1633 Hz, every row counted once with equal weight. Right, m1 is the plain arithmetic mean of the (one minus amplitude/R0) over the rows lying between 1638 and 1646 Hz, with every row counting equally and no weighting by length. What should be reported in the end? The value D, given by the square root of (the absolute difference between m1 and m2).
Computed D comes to 0.24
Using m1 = 0.04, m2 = 0.10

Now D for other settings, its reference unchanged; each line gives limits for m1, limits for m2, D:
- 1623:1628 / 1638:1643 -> 0.08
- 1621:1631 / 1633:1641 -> 0.25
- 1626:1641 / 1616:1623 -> 0.48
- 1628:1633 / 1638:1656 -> 0.40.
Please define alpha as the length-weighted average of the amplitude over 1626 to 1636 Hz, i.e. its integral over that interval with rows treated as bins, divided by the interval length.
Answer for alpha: 12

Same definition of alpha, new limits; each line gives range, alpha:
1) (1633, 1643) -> 13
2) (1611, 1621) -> 15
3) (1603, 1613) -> 11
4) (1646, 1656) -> 16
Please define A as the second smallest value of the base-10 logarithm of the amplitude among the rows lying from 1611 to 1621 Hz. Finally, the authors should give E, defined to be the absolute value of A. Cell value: 1.17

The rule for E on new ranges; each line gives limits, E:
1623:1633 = 1.09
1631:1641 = 1.09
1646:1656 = 1.21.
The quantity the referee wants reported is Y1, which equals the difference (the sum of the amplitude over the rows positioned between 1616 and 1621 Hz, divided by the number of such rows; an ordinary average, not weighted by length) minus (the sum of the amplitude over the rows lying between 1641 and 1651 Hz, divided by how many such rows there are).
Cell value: 0.1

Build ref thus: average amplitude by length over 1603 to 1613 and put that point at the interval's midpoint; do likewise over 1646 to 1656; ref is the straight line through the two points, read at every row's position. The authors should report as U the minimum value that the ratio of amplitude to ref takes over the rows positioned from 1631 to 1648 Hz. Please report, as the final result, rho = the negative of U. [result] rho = -0.877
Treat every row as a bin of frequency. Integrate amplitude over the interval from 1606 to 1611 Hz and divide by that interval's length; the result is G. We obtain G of 10.9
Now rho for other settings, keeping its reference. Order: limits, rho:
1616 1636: -0.877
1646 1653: -0.959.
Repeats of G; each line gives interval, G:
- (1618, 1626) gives 14.6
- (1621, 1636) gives 12.9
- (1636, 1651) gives 14.8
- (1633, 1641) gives 13.0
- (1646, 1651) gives 15.7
